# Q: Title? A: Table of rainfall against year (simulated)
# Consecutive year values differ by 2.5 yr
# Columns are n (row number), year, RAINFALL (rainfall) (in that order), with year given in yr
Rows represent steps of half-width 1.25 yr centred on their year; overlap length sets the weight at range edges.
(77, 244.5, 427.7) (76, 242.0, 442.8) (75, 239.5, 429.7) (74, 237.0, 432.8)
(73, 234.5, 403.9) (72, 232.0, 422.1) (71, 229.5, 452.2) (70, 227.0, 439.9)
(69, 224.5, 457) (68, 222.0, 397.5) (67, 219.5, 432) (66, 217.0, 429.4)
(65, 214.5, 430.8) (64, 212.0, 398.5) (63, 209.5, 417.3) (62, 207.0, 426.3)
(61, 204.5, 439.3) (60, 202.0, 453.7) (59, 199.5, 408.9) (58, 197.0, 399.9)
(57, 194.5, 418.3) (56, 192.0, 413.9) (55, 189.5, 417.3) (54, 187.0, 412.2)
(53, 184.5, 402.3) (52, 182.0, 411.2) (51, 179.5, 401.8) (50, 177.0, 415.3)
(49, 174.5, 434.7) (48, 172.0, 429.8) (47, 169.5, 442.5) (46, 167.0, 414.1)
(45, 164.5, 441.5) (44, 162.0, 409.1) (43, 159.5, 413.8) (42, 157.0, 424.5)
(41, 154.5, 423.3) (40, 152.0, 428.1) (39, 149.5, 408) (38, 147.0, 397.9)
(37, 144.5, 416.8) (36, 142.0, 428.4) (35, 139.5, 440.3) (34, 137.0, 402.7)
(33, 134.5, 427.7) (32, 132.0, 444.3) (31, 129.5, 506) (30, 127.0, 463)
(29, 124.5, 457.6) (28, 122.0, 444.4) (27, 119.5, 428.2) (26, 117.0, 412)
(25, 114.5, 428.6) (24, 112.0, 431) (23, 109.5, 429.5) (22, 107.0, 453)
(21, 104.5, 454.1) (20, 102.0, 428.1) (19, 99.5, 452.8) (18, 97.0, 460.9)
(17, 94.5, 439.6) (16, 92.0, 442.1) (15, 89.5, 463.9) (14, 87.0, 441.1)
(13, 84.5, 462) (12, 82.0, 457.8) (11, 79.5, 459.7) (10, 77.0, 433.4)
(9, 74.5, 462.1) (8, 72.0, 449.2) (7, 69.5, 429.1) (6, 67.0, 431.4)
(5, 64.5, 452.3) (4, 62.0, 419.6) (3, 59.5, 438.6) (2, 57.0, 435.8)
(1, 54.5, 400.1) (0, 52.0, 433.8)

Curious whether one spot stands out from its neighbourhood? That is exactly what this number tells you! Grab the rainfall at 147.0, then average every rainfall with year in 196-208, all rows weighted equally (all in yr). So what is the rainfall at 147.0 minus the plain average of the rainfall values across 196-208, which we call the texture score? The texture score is -28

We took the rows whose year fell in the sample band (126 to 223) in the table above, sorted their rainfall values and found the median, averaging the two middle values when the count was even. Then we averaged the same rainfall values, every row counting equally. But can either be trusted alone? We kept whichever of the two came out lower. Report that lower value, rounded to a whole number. 418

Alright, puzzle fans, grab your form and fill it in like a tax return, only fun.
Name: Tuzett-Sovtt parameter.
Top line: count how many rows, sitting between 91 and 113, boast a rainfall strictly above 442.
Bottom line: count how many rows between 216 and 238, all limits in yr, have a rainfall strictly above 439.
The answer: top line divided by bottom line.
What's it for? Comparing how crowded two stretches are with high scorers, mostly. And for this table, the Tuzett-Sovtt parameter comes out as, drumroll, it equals 1.67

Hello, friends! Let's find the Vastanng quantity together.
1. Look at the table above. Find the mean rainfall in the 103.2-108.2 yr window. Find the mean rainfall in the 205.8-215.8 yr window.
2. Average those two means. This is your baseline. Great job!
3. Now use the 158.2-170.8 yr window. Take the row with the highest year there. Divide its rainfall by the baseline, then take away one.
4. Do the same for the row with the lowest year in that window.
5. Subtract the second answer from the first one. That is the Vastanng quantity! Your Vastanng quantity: 0.07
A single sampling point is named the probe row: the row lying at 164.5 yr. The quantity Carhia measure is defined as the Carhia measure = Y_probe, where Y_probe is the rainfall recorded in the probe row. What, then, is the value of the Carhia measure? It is 441.5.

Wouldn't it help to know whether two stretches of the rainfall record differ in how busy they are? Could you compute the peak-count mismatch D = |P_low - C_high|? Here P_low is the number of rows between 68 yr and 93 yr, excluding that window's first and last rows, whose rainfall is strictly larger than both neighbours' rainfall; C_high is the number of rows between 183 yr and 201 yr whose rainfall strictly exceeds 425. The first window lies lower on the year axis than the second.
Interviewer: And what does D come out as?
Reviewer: 4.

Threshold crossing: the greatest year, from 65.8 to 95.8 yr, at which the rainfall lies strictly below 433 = 69.5 yr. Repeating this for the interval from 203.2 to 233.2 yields 232.0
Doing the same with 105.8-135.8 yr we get 134.5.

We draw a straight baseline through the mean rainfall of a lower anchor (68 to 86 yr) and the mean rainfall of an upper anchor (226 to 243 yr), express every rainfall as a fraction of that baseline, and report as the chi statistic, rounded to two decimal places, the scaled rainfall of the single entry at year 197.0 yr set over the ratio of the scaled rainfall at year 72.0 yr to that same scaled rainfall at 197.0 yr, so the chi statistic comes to 0.84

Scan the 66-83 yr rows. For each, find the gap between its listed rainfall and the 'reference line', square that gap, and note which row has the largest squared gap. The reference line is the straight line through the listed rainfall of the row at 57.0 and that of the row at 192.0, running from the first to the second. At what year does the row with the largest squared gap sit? 74.5 yr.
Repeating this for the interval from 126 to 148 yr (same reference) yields 129.5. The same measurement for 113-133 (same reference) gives 129.5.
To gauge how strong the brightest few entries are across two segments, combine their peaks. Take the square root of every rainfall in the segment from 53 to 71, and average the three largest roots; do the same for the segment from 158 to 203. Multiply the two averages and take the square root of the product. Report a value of 21.1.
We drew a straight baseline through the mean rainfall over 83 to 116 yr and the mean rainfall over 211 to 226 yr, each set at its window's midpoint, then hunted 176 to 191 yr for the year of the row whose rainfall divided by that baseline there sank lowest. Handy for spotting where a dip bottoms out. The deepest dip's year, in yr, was 179.5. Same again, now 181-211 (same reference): 197.0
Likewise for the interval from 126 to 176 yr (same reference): 147.0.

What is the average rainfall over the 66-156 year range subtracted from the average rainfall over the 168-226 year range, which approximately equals -19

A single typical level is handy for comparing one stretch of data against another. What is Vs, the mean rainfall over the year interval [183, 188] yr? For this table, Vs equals 407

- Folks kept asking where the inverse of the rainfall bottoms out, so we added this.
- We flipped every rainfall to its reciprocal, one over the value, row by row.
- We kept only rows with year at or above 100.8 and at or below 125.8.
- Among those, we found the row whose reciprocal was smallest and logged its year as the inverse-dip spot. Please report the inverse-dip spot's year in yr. 124.5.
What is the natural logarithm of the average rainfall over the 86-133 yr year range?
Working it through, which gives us 6.10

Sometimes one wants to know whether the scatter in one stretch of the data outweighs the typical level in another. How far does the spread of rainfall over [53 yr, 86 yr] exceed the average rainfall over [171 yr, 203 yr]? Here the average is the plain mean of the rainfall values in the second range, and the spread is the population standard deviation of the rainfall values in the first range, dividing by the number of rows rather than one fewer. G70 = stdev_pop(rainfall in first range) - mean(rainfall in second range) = -399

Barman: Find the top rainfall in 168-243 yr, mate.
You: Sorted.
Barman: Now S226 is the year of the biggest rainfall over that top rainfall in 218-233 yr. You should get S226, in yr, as 224.5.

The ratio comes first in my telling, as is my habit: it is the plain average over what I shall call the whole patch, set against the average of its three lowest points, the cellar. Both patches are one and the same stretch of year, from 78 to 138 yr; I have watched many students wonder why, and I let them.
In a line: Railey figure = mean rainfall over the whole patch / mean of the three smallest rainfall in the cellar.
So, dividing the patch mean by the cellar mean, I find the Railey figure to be 1.08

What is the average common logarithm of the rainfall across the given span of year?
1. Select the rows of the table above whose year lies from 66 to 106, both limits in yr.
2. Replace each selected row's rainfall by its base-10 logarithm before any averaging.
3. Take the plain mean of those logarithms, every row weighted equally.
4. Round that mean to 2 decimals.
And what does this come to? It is 2.65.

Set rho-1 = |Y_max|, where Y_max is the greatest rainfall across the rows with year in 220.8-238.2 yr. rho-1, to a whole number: 457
